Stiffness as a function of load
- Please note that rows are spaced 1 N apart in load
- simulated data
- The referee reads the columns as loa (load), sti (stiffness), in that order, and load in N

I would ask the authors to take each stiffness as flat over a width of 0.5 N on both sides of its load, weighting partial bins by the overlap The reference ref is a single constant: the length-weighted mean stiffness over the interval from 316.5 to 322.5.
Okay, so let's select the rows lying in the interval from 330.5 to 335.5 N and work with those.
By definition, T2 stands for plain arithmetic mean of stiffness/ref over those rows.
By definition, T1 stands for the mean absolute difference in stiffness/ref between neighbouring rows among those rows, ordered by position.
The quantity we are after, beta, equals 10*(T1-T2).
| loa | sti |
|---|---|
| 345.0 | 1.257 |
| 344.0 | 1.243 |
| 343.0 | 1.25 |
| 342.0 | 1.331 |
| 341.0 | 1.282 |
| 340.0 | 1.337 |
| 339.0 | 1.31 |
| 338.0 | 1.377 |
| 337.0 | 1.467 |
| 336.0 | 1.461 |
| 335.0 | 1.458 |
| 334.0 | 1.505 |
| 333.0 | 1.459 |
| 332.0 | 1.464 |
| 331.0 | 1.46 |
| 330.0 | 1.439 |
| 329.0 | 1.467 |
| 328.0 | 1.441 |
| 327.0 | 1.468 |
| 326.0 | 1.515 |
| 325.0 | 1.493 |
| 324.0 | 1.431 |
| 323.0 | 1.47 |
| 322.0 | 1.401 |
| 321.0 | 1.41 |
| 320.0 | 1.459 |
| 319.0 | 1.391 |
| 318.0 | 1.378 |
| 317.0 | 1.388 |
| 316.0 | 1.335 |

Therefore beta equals -10.3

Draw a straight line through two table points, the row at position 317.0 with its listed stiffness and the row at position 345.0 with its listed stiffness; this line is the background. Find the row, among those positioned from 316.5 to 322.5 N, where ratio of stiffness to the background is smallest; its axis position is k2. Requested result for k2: 318.0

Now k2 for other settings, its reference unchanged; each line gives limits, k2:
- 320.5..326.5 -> 322.0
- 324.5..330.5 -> 328.0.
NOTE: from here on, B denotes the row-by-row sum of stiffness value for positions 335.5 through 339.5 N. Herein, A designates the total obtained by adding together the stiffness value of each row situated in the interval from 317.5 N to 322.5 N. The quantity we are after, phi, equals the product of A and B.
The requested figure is 40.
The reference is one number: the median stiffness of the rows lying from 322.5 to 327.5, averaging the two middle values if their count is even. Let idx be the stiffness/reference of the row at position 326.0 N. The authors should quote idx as 1.03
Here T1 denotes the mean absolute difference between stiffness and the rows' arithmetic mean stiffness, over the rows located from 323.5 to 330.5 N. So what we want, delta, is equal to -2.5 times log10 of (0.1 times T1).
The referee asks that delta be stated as 6.56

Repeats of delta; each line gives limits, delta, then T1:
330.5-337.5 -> 7.43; 0.011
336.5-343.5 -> 5.77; 0.049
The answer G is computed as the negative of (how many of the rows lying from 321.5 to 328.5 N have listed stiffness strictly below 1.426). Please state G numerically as -1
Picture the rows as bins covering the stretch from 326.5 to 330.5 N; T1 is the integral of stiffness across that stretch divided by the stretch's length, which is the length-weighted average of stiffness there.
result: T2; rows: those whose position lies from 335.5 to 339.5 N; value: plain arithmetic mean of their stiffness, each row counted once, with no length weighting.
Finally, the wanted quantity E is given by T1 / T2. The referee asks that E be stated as 1.04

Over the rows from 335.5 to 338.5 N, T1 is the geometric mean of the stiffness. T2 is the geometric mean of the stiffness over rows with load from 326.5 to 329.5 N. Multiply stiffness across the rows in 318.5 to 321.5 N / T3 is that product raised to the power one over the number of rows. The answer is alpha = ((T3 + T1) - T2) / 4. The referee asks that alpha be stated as 0.349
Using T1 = 1.43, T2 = 1.46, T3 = 1.42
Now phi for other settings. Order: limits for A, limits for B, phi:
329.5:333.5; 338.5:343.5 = 38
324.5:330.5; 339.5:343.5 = 46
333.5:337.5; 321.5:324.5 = 25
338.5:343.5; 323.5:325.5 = 19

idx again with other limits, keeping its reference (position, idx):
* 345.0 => 0.86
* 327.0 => 1.00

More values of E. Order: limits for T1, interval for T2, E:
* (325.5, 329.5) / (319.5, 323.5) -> 1.03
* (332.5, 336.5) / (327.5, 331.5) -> 1.01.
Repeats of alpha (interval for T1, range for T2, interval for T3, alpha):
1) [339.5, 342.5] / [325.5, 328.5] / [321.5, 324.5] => 0.319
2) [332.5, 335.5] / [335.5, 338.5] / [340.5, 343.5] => 0.332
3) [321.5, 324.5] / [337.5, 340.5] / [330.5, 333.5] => 0.388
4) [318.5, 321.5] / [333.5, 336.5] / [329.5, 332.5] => 0.350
